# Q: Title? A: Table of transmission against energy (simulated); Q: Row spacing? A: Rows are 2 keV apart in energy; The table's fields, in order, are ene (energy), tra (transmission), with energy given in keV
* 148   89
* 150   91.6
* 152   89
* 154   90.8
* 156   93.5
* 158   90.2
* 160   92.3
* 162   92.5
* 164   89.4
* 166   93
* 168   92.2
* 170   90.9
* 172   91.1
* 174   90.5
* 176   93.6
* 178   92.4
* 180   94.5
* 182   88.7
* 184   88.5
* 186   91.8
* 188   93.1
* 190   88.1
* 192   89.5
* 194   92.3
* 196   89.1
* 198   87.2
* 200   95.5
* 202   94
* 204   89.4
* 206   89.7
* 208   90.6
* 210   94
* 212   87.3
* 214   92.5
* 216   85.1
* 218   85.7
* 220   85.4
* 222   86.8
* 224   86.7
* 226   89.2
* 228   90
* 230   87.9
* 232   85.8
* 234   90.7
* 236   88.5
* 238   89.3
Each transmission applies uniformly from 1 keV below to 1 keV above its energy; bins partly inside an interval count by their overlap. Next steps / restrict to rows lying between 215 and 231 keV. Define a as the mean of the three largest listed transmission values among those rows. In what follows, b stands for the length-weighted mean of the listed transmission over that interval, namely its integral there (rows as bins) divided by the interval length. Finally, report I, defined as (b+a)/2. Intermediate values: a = 89.0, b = 87.1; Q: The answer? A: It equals 88.1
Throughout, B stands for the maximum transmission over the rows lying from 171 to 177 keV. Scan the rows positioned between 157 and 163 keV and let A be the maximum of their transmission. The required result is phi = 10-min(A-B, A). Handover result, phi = 11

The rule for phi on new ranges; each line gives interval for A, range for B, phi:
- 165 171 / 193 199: 9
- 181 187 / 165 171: 11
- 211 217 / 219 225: 4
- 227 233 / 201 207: 14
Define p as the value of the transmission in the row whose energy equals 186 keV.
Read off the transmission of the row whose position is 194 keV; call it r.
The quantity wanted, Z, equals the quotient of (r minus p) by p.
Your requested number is 0.005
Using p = 91.8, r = 92.3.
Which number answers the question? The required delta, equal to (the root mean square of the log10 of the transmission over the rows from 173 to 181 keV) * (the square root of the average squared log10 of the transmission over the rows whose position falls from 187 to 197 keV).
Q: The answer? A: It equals 3.85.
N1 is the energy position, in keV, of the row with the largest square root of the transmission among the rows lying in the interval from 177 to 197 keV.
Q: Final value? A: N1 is 180 keV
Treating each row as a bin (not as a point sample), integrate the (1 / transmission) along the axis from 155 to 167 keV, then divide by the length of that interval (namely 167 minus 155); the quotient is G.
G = 0.0109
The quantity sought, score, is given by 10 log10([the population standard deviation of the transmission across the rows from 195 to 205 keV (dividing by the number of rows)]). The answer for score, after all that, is 5.0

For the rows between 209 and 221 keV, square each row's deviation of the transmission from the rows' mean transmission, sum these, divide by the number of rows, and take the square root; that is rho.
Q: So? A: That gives 3.57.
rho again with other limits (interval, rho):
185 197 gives 1.84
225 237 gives 1.58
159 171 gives 1.22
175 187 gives 2.28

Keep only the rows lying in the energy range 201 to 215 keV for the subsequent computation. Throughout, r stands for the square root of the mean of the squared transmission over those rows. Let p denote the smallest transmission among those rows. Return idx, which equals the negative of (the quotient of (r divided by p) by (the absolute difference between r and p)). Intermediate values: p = 87.3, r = 91.1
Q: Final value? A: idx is -0.27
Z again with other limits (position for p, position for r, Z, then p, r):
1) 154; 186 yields 0.011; 90.8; 91.8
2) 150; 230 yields -0.040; 91.6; 87.9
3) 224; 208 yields 0.045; 86.7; 90.6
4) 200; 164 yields -0.064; 95.5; 89.4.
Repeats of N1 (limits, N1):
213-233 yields 214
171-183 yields 180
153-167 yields 156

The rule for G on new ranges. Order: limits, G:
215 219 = 0.0117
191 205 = 0.0110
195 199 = 0.0113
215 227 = 0.0116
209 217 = 0.0112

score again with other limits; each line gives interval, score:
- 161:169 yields 1.5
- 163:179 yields 1.2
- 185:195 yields 2.7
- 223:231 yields 1.0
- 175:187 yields 3.6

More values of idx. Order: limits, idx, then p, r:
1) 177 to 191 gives -0.35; 88.1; 91.0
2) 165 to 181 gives -0.57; 90.5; 92.3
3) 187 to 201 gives -0.29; 87.2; 90.7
